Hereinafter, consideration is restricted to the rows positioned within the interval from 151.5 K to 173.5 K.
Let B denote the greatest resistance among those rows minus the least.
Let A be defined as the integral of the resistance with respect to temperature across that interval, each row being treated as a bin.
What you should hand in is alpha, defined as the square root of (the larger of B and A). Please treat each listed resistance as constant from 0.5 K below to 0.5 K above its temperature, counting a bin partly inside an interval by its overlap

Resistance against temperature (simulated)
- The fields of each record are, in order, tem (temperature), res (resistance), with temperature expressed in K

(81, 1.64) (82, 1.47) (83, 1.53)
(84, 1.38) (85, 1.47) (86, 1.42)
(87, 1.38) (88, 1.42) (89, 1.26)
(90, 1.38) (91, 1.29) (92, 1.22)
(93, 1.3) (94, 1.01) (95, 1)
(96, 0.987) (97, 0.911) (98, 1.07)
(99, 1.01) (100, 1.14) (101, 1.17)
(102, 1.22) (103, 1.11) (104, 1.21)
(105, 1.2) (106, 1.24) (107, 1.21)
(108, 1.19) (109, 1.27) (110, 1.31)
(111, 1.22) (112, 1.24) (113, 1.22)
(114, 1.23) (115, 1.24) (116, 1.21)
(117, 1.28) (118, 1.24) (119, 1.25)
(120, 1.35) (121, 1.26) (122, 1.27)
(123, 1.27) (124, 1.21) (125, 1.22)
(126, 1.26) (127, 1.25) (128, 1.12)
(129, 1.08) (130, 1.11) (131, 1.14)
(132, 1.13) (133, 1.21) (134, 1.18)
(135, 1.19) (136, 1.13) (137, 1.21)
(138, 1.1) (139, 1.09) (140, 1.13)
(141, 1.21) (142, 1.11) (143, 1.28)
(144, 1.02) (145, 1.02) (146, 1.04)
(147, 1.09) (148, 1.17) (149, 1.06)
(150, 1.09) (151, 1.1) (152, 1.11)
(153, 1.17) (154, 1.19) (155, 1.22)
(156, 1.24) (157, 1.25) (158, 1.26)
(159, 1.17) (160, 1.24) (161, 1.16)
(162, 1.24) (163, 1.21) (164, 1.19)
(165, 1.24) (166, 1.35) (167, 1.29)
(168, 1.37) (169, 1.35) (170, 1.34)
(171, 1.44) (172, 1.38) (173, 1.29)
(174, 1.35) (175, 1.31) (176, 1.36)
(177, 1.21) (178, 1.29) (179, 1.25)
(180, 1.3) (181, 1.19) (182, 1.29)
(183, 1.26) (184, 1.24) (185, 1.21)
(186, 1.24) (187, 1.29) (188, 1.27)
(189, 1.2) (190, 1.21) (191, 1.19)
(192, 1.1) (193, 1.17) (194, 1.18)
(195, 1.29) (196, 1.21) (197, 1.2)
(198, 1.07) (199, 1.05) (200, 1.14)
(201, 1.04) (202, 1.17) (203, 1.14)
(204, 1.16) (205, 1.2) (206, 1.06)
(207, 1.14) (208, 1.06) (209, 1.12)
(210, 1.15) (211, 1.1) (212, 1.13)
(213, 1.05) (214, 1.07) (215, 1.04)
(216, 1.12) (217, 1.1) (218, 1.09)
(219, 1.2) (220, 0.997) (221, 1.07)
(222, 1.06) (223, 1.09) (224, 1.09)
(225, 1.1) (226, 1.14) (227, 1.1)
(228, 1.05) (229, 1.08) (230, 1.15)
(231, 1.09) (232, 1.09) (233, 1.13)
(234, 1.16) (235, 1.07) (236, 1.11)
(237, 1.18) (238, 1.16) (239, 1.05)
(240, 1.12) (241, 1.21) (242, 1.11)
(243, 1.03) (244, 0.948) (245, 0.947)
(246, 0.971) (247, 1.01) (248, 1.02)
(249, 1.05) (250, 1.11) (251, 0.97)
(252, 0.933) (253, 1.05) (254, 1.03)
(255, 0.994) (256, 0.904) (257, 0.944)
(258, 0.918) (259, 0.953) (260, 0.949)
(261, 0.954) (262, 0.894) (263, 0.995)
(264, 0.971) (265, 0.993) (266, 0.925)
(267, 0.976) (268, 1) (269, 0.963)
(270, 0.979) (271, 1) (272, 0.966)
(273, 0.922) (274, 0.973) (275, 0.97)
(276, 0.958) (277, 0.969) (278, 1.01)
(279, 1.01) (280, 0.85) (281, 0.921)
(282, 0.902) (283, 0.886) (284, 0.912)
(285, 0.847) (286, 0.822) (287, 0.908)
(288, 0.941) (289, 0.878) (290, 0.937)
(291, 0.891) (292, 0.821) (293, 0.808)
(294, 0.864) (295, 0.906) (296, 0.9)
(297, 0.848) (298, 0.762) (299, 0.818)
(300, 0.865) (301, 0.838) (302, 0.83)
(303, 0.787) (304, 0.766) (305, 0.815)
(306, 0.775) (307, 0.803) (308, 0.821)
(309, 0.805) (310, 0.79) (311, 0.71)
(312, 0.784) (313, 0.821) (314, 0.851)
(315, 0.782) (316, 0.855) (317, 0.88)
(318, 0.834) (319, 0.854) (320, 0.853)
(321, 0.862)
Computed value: 5.3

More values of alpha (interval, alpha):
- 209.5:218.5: 3.1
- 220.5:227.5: 2.8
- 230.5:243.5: 3.8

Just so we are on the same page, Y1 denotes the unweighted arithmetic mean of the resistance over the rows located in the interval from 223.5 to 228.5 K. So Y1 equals 1.10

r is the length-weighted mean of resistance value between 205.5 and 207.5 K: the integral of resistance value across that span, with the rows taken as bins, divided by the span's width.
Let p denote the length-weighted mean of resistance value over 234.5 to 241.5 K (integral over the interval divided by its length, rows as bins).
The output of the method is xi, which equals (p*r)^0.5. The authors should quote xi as 1.11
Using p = 1.13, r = 1.10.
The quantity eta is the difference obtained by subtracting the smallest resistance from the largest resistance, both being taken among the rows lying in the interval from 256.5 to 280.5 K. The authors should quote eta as 0.16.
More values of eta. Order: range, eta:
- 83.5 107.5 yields 0.56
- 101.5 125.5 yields 0.24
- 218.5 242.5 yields 0.21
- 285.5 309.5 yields 0.18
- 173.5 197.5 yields 0.26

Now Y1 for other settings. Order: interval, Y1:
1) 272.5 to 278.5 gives 0.97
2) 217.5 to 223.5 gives 1.08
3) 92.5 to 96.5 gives 1.07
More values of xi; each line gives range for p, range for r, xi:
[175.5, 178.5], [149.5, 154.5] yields 1.21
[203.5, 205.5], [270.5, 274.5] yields 1.07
